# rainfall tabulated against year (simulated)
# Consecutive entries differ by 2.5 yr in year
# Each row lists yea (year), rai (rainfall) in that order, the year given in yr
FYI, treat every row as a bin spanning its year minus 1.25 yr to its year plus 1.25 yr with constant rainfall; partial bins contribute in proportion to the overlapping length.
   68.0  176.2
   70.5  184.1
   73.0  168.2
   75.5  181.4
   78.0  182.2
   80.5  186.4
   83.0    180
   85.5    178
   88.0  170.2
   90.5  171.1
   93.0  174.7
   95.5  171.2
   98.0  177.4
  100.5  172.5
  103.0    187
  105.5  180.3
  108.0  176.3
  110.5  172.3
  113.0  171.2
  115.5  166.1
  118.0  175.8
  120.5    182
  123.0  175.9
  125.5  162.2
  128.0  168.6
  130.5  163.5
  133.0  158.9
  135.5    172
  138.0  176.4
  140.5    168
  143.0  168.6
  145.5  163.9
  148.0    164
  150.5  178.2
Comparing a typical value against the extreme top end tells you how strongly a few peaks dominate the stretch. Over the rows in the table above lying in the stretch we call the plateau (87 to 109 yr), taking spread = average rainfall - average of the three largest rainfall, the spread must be -5.9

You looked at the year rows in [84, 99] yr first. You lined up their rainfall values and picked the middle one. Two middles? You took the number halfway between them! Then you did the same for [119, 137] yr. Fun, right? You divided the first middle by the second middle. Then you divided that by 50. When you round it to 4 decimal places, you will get 0.0205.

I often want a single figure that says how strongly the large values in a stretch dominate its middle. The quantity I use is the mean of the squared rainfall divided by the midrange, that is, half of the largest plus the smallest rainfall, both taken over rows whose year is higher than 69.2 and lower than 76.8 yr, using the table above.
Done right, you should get 180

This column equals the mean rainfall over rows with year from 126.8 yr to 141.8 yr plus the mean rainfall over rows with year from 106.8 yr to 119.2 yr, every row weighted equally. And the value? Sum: 340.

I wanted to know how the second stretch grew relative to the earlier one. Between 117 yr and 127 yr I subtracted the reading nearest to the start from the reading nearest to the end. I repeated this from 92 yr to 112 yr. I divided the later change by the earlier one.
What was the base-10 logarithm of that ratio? 0.8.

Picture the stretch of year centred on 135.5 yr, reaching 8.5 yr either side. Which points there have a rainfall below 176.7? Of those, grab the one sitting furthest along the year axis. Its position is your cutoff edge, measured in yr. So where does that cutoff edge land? 143.0 yr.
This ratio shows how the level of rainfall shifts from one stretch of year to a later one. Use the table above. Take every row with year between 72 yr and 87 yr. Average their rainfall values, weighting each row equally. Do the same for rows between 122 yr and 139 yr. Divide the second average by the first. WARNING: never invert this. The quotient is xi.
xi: 0.94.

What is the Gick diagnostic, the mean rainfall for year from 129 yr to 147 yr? 167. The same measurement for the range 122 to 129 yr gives 169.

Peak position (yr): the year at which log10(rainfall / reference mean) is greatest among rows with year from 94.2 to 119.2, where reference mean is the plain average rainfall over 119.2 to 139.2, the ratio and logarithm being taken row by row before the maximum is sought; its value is 103.0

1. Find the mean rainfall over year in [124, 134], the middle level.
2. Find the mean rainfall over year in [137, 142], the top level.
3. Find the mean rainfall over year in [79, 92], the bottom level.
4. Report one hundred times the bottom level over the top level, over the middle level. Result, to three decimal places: 0.630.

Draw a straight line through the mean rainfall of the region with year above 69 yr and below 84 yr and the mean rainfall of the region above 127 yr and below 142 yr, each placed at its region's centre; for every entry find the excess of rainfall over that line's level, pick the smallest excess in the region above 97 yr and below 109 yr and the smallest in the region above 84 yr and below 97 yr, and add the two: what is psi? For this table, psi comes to -10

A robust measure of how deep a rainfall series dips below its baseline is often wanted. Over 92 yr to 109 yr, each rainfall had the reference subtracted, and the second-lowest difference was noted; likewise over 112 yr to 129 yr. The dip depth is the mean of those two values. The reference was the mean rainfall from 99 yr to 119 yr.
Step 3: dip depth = -5.9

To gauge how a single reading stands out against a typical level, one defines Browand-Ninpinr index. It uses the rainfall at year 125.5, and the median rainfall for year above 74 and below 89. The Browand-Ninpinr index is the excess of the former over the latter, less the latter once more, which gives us -199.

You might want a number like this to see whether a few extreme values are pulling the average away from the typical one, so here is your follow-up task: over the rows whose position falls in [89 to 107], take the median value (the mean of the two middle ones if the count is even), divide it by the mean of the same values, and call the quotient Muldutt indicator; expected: 0.99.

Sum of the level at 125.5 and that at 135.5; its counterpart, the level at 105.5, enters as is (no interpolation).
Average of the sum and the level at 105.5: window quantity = 257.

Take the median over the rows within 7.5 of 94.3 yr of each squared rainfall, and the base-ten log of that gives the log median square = 4.47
